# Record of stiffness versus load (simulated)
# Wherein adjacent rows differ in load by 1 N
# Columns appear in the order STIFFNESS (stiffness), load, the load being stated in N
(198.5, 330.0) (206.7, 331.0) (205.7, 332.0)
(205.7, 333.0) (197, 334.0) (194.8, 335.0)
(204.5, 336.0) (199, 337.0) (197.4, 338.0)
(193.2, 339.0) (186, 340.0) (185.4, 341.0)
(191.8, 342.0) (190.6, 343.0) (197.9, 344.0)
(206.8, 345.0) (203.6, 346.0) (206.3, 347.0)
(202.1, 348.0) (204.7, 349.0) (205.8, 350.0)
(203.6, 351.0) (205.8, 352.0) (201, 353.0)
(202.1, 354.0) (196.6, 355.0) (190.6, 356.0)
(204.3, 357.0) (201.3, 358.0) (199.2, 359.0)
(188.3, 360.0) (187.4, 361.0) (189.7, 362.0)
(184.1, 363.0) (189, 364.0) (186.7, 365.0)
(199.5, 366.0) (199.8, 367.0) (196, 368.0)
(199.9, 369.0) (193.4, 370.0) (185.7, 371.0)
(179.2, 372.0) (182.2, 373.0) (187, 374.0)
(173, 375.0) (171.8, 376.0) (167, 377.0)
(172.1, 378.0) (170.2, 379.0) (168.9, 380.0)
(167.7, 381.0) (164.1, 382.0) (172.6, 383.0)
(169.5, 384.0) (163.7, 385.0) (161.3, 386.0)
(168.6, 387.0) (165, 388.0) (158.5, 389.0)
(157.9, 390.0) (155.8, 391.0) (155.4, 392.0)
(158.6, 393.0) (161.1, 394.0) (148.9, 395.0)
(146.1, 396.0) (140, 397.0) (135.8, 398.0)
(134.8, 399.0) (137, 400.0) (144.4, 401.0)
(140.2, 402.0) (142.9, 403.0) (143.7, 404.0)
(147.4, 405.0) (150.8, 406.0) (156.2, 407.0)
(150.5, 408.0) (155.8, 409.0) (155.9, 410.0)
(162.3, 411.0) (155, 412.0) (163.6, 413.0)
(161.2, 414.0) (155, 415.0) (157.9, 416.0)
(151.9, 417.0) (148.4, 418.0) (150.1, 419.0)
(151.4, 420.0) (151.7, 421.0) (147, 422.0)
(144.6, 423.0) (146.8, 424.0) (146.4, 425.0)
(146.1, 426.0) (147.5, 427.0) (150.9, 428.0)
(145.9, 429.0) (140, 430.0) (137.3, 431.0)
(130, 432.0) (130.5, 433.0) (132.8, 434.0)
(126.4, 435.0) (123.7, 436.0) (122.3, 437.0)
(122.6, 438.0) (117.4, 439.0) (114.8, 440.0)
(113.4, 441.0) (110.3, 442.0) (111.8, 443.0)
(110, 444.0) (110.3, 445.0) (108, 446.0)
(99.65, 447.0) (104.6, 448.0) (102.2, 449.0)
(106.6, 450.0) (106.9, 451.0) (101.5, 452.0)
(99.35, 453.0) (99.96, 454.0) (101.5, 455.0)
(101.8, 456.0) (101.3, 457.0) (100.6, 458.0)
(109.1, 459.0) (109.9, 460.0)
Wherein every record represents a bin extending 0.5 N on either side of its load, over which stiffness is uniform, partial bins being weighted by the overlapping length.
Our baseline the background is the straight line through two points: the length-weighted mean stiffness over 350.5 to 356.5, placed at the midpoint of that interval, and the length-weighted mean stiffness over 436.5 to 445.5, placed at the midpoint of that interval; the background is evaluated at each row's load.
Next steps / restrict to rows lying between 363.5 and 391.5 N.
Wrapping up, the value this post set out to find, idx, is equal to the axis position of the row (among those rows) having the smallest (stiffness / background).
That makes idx 377.0 N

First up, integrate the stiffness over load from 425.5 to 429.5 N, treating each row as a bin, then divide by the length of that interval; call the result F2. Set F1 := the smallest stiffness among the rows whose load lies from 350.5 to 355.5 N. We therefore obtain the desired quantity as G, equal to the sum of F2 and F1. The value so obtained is 344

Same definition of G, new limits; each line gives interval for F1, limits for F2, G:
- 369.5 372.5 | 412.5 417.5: 337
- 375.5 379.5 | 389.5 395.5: 323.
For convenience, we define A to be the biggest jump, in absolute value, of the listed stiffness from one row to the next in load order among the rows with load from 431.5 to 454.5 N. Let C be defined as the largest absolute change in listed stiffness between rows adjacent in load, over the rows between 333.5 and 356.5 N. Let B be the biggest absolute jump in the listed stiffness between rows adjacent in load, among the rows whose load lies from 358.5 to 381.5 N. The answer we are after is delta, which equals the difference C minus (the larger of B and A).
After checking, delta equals -4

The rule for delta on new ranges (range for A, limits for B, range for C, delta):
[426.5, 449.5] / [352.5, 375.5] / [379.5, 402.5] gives -2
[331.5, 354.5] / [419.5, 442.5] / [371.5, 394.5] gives 4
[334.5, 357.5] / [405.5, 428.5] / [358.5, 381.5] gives 0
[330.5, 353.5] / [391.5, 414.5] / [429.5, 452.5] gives -4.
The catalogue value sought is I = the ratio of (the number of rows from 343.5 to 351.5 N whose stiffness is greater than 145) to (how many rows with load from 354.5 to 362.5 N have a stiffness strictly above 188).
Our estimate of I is 1.14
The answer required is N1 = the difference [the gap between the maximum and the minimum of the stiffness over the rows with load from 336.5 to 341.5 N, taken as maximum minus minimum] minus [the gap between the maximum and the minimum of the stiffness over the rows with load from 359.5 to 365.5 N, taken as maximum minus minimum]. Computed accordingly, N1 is 8.0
